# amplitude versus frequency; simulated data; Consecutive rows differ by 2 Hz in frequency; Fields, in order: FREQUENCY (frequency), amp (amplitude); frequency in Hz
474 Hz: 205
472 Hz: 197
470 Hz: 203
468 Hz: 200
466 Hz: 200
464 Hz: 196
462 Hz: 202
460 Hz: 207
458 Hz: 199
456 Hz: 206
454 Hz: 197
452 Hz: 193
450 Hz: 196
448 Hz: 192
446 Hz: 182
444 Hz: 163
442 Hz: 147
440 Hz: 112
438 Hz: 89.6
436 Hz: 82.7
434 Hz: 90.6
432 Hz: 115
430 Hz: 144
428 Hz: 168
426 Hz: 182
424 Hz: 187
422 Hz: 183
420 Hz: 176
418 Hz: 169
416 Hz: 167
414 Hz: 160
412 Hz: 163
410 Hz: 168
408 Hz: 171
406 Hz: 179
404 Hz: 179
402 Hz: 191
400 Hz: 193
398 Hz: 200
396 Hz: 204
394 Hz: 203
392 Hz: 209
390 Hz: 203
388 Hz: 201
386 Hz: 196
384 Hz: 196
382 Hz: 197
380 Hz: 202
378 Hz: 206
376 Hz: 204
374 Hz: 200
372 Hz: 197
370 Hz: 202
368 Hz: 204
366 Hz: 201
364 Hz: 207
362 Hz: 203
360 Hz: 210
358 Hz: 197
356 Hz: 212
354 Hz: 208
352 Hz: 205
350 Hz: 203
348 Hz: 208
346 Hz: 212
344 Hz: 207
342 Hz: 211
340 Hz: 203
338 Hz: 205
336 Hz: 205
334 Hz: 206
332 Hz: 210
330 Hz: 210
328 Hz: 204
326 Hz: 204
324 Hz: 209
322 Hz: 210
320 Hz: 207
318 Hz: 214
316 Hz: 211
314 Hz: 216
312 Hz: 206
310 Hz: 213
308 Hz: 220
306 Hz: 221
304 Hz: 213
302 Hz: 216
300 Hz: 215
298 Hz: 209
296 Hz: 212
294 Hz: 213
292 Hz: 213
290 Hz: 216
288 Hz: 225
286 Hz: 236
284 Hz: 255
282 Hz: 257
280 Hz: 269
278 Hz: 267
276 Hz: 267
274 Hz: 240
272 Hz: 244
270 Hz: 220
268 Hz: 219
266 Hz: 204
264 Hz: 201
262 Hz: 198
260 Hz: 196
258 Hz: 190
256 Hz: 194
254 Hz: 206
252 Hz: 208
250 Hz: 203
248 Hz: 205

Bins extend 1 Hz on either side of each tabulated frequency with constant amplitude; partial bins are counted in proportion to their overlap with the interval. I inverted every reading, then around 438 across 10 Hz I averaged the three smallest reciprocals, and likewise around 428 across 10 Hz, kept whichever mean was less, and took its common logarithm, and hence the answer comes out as -2.25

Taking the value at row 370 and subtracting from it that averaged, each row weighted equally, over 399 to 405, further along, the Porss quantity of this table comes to 14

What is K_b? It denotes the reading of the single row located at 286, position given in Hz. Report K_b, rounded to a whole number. 236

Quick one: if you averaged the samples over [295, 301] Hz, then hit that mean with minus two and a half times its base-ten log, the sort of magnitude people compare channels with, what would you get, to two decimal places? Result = -5.82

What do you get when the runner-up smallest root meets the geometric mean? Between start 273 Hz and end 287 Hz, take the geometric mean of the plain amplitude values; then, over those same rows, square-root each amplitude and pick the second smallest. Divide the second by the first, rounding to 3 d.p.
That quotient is 0.061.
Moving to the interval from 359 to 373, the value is 0.070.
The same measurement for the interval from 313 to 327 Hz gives 0.068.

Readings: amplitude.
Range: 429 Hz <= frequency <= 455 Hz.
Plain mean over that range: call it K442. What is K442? 146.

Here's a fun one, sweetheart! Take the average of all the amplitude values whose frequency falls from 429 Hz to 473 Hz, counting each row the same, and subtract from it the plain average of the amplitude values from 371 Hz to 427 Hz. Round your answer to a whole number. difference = -20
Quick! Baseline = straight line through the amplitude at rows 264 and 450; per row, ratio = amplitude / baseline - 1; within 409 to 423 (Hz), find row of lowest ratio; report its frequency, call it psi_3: 414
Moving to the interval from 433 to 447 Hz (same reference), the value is 436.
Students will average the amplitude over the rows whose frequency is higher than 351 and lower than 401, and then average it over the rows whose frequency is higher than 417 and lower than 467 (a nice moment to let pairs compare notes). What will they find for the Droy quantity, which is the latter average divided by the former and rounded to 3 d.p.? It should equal 0.826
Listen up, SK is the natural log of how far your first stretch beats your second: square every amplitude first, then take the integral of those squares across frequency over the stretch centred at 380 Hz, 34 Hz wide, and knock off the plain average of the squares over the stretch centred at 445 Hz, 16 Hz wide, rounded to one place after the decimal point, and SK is 14.1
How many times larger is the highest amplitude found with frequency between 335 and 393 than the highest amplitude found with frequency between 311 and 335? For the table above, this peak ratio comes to 0.98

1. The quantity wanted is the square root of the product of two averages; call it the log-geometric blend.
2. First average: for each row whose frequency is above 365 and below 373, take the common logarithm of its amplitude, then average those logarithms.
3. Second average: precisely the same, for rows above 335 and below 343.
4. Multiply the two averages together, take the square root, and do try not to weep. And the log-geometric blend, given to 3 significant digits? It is 2.31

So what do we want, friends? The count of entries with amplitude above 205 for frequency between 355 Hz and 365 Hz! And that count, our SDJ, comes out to 3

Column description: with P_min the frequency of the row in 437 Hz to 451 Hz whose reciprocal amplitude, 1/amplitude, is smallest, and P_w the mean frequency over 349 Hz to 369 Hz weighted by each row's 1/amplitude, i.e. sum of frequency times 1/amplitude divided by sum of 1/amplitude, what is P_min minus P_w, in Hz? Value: 91.0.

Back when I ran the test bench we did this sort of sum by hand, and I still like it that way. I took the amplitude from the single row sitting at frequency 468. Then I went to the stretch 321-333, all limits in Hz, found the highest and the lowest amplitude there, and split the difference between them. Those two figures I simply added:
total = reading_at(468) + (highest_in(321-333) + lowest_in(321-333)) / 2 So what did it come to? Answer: 407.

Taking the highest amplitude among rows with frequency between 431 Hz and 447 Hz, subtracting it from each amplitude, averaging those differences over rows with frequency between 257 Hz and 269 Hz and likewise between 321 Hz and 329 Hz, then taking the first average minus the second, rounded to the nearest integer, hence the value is -5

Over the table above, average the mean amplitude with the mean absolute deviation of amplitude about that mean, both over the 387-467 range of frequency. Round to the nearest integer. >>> 100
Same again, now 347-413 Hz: 103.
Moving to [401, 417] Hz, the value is 90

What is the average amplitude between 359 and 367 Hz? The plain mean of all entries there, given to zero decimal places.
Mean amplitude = 205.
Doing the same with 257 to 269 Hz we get 201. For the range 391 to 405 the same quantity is 197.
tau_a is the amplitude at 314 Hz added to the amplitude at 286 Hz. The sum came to 452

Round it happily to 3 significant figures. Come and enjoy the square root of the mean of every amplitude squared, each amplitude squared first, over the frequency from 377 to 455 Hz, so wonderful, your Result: 176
